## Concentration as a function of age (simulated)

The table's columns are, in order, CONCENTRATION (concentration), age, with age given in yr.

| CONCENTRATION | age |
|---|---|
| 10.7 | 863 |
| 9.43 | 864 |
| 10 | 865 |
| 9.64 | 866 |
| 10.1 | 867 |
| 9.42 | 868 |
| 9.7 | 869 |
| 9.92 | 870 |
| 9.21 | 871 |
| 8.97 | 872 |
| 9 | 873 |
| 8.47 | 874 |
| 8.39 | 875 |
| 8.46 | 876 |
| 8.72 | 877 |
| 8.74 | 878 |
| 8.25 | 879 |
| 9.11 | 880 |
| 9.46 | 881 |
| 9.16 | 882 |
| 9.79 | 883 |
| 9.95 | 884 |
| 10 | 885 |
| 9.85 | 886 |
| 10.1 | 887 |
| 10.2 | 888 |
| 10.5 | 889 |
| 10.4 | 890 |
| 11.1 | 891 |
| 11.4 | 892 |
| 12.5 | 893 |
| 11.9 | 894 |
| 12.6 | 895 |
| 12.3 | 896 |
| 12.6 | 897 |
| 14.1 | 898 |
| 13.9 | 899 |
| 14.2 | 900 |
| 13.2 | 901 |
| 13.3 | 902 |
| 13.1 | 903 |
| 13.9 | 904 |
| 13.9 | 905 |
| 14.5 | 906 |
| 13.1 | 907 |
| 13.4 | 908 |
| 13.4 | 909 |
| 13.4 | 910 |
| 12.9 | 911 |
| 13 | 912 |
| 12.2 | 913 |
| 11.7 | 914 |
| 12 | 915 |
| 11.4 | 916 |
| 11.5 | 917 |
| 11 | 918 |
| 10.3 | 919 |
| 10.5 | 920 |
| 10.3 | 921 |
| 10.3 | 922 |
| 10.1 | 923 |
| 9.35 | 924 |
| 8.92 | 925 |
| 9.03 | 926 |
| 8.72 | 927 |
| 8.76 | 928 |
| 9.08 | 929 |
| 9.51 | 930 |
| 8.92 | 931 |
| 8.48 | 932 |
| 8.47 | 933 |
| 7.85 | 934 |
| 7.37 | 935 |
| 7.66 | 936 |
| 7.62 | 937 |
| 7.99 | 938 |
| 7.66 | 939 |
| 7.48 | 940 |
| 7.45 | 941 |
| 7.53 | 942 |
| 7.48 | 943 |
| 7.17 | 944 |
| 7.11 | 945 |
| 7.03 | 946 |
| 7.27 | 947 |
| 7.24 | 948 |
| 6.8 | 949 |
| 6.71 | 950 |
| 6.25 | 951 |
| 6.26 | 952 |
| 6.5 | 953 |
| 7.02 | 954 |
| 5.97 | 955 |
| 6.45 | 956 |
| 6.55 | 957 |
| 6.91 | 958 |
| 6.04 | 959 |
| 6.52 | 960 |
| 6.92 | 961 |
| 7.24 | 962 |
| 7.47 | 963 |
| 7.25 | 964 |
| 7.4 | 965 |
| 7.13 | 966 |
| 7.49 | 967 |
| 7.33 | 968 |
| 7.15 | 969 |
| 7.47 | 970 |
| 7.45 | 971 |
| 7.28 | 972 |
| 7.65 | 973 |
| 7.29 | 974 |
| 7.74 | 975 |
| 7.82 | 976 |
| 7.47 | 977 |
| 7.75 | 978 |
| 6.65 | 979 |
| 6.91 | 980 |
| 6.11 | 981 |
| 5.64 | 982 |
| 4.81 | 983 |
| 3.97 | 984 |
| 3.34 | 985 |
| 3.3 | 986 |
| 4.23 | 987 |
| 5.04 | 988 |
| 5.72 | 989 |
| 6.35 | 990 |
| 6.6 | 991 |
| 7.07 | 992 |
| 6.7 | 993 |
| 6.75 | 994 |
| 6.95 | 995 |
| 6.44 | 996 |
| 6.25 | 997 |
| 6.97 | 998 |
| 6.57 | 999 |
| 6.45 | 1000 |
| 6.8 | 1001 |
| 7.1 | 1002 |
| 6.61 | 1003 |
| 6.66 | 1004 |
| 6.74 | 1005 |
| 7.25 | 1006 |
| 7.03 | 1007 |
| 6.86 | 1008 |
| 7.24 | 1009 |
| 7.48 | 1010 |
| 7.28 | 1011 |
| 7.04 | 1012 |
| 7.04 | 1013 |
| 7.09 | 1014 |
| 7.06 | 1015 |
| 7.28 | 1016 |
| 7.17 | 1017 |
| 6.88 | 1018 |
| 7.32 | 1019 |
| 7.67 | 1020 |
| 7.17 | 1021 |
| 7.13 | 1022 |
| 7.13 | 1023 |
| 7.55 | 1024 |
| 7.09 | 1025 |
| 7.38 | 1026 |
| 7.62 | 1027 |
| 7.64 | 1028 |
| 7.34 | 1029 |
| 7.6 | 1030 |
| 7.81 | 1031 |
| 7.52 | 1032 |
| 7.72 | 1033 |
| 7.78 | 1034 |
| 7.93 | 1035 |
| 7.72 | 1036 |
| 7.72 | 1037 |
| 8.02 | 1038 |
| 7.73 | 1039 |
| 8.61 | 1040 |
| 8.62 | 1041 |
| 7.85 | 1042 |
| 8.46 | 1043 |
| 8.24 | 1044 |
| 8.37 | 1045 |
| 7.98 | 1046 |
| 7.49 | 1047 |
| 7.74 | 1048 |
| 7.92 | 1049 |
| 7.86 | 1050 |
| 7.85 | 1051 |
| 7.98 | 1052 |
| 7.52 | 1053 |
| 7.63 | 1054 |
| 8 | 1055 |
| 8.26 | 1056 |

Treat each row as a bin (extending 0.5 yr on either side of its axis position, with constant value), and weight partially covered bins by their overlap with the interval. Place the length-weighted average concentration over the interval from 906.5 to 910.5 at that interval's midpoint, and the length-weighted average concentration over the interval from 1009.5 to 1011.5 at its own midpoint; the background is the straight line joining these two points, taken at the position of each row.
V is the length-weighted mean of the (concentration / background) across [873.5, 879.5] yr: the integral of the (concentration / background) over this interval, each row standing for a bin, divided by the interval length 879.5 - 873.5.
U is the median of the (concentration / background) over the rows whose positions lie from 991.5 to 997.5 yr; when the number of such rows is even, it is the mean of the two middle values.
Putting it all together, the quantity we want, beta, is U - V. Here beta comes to 0.24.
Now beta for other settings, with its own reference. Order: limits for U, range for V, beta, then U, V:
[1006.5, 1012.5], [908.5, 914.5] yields 0.00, 0.97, 0.97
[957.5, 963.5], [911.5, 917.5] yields -0.25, 0.67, 0.92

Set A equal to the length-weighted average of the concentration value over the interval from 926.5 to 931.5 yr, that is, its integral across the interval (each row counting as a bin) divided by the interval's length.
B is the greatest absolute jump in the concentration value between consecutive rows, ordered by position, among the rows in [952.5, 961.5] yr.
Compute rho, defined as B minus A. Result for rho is -7.9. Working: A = 9.0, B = 1.05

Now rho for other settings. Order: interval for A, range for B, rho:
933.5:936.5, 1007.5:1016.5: -7.2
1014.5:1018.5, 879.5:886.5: -6.5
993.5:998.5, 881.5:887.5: -6.0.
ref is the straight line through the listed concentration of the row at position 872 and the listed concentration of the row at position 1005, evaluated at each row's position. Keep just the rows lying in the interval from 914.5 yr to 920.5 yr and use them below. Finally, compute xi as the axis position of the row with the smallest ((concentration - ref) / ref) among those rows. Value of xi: 919 yr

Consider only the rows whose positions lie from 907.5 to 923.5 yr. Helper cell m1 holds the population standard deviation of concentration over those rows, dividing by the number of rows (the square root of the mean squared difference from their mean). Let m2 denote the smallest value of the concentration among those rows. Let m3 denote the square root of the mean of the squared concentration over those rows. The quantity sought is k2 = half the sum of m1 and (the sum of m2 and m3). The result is 11.5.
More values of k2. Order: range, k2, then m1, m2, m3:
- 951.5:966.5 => 6.6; 0.5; 5.97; 7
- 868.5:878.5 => 8.9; 0.5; 8.39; 9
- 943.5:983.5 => 6.2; 0.6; 4.81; 7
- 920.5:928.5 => 9.4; 0.6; 8.72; 9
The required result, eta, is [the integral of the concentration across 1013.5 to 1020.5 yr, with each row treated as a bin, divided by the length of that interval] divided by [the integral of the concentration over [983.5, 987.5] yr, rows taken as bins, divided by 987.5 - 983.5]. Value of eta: 1.9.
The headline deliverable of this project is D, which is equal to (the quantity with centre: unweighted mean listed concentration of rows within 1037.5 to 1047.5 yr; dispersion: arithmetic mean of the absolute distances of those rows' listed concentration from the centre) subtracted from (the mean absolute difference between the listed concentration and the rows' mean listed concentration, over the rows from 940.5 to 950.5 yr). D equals -0.1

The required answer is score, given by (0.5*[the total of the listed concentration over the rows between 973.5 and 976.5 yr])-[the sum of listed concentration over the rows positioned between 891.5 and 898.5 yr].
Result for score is -76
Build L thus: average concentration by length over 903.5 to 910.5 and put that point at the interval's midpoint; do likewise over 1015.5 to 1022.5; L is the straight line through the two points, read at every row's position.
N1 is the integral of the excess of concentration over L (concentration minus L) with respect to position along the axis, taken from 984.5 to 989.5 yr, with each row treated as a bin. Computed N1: -24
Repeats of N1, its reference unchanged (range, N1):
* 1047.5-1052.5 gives 12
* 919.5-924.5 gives -13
